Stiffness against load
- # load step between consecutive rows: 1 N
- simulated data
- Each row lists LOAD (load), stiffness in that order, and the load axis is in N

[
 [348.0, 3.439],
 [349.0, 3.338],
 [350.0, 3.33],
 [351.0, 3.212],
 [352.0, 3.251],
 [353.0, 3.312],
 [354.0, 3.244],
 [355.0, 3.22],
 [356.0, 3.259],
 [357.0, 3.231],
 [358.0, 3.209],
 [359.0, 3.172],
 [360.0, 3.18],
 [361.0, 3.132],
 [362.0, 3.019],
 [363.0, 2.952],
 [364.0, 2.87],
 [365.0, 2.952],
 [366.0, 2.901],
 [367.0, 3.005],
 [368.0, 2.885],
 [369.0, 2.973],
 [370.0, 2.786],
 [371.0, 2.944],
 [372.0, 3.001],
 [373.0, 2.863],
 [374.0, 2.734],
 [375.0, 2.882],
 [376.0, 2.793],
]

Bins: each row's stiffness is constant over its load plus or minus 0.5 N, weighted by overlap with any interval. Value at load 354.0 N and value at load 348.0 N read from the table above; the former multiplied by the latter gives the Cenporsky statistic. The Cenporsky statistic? 11.2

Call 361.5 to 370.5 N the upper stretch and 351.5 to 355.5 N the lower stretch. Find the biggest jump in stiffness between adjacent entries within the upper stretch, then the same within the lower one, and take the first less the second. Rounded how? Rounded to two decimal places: 0.12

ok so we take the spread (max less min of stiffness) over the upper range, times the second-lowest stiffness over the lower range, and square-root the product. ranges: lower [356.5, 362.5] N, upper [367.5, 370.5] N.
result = 0.77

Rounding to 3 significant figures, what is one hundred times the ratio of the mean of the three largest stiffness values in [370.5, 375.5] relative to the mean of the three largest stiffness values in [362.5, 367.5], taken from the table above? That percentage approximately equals 99.1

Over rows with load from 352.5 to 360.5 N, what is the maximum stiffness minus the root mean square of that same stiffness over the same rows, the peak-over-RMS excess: 0.083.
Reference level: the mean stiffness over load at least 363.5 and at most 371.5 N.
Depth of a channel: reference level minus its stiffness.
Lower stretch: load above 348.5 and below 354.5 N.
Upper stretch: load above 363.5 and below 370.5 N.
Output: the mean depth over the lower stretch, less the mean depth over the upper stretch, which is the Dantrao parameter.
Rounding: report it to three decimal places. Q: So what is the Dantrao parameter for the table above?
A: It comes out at -0.371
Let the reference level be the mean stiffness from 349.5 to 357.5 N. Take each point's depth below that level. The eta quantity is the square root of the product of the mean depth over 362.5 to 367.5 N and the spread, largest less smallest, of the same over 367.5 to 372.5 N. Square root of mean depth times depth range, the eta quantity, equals 0.26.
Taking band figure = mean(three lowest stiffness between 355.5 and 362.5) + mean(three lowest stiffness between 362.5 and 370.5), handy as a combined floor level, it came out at 5.95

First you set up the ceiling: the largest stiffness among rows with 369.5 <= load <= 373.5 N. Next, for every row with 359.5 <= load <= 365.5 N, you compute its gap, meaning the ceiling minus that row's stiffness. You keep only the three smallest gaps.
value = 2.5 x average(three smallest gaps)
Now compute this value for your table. -0.27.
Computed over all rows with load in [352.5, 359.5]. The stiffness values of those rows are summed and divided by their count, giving 3.24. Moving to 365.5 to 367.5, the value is 2.95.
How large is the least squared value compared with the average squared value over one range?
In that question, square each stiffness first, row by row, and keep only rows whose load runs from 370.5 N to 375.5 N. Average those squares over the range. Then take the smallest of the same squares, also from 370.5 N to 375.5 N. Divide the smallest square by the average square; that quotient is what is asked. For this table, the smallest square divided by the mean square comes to 0.897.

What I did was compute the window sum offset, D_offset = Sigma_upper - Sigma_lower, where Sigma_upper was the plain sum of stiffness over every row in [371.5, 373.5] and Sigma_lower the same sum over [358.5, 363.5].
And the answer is -9.6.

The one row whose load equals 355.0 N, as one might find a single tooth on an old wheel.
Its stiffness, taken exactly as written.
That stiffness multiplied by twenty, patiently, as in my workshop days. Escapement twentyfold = 64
